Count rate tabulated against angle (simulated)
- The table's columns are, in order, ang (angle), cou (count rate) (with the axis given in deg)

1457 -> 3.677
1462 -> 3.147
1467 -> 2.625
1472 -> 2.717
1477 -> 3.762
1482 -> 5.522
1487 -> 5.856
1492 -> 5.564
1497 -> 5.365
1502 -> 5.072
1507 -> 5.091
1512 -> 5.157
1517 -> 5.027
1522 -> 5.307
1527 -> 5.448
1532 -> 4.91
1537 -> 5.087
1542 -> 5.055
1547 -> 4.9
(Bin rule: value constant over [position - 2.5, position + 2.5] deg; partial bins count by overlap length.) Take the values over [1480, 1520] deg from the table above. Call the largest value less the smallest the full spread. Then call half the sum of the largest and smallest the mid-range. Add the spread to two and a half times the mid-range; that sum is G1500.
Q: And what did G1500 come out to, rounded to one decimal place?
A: 14.4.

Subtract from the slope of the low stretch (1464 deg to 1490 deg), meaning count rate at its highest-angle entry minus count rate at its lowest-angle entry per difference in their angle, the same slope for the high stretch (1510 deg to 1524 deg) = 0.147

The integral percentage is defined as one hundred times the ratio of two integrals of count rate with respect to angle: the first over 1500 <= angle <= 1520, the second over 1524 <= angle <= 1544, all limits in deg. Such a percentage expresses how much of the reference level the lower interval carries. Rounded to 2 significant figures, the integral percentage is 99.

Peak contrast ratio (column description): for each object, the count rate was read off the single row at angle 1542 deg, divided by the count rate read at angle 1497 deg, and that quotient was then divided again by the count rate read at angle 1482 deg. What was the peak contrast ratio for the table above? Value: 0.171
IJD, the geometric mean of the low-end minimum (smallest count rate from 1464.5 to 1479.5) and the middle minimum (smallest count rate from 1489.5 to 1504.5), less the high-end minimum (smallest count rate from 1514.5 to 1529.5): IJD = -1.38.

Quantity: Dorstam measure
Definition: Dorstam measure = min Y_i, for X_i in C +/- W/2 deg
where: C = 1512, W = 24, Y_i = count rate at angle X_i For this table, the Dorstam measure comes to 5.027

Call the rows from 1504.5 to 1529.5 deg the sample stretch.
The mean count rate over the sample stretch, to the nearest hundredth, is 5.21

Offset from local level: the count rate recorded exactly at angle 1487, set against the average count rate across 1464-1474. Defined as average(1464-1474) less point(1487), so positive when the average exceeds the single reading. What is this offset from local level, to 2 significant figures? -3.2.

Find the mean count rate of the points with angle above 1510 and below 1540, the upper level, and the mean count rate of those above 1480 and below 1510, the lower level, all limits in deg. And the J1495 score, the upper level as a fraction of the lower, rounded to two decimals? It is 0.95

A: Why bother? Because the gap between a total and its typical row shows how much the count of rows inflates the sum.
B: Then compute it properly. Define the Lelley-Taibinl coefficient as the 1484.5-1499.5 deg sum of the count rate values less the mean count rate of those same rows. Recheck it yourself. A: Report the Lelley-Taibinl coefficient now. 11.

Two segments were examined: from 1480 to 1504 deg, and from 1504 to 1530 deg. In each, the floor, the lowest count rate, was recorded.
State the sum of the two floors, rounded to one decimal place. 10.1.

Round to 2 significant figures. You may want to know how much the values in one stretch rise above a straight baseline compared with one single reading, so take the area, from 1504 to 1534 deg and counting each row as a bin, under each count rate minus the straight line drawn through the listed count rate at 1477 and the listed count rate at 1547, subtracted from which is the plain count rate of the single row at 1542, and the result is 16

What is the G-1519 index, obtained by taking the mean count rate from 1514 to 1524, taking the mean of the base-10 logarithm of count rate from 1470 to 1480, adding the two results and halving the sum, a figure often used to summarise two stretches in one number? 2.84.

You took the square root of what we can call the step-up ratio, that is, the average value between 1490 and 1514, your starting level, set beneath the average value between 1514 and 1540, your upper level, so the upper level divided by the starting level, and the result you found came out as 0.99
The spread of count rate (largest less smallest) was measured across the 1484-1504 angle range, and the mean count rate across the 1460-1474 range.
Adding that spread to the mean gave 3.6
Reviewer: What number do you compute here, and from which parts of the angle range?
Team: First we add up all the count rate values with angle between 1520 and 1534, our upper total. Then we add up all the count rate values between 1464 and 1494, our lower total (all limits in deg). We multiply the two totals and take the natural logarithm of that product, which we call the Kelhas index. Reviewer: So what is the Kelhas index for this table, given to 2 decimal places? 6.01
